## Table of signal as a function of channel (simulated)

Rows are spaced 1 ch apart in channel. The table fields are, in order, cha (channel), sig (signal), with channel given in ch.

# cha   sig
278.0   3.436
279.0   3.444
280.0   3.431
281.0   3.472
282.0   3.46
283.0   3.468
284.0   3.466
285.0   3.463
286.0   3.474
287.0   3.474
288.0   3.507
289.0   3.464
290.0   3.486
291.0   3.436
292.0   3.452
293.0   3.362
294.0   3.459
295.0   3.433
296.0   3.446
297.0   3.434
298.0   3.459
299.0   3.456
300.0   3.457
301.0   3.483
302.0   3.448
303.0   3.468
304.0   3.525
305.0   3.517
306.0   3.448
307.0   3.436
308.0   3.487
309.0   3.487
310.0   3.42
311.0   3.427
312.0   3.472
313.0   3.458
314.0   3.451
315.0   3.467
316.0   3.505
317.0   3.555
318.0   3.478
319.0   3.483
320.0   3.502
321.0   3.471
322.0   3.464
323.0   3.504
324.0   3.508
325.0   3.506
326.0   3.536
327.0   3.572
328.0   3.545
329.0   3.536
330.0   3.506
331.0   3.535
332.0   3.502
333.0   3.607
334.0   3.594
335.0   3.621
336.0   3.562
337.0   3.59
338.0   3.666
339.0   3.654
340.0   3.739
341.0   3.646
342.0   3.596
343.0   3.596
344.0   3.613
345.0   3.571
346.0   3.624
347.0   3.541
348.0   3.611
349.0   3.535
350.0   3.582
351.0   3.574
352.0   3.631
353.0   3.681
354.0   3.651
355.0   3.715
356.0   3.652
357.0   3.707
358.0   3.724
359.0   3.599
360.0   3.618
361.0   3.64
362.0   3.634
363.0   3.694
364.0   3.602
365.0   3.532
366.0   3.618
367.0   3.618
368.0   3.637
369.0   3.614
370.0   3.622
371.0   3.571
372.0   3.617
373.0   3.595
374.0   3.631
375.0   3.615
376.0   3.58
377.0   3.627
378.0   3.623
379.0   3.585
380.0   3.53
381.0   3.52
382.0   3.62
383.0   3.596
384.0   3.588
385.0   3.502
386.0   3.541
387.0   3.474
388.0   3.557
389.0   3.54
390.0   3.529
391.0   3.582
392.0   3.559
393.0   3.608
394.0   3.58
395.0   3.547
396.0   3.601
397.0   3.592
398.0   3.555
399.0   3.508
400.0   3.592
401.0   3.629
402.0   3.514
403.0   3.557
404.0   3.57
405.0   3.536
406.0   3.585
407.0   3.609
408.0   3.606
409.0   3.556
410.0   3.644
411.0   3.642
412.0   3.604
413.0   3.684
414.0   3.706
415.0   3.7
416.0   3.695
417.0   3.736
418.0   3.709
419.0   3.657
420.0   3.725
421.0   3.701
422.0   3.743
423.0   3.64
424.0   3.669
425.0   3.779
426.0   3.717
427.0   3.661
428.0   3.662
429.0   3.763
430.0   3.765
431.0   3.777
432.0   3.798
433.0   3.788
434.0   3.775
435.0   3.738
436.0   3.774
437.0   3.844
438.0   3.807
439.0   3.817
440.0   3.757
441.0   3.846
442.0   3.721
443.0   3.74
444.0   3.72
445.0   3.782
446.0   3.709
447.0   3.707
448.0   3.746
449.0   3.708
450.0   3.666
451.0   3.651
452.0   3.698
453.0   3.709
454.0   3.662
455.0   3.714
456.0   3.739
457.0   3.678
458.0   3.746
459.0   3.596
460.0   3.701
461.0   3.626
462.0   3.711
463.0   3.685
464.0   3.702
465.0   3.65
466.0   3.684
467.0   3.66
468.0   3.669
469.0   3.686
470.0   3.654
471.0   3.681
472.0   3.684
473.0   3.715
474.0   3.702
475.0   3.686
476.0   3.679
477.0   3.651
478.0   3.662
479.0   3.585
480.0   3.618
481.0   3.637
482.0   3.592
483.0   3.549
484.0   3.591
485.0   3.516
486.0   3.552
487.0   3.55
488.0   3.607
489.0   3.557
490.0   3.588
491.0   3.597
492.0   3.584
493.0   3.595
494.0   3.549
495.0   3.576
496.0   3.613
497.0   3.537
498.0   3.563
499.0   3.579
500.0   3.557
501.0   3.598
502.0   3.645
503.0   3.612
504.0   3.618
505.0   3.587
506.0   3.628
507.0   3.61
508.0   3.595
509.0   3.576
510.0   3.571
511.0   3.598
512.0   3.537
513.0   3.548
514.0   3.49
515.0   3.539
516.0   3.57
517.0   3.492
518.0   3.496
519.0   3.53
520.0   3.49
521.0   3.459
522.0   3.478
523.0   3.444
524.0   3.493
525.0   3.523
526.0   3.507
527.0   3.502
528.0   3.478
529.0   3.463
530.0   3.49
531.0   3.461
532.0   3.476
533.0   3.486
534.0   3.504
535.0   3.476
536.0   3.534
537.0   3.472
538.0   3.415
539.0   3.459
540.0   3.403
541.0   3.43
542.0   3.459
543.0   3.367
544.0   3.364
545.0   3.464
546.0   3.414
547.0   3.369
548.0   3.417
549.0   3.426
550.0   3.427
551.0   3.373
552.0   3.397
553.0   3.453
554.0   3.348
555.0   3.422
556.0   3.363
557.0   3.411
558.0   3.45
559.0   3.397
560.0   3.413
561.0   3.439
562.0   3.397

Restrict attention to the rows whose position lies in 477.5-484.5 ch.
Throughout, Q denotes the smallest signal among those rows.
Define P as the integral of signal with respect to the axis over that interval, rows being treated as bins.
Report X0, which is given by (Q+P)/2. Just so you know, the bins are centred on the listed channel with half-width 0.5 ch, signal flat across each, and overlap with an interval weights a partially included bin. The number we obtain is 14.39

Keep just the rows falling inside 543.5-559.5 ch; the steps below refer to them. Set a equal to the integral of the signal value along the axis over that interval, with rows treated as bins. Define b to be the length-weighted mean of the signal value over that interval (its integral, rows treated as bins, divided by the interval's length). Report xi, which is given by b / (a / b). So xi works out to 0.21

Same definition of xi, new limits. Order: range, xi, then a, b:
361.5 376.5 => 0.24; 54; 3.61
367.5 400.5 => 0.11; 118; 3.58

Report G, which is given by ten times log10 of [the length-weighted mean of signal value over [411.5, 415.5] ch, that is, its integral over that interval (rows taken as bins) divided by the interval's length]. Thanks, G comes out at 5.65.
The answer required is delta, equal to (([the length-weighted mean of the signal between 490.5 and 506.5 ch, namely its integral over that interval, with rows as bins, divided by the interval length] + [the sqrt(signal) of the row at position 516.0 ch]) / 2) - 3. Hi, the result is -0.26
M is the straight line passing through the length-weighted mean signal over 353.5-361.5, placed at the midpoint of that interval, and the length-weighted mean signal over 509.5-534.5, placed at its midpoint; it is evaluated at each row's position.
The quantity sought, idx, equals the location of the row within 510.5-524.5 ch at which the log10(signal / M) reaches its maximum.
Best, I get 511.0 ch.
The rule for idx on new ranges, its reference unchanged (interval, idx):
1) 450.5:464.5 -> 458.0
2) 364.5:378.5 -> 368.0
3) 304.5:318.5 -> 317.0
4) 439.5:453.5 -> 441.0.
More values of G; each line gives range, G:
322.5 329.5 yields 5.48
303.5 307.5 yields 5.42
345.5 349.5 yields 5.54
